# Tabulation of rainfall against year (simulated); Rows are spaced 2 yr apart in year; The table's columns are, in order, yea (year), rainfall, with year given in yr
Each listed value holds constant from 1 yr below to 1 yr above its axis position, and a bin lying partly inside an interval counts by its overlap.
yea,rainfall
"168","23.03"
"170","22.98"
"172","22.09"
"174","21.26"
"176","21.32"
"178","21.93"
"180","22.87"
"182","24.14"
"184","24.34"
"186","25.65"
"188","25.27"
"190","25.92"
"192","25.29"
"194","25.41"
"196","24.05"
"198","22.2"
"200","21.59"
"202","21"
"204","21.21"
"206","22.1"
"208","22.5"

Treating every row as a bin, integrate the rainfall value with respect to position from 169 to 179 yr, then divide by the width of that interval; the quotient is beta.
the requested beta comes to 22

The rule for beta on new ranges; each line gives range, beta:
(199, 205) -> 21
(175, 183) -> 23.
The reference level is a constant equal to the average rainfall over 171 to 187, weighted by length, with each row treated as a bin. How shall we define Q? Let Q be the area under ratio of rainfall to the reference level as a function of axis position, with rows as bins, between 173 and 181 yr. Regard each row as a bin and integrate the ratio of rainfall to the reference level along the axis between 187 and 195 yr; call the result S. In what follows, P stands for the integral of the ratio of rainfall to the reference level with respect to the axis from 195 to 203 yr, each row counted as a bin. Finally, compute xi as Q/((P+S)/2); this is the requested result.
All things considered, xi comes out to 0.9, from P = 7.7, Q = 7.6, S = 8.9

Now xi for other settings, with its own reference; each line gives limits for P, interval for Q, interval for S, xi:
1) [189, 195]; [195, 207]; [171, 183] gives 1.3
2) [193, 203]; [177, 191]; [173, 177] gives 2.2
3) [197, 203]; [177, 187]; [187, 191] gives 2.1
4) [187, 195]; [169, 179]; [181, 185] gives 1.5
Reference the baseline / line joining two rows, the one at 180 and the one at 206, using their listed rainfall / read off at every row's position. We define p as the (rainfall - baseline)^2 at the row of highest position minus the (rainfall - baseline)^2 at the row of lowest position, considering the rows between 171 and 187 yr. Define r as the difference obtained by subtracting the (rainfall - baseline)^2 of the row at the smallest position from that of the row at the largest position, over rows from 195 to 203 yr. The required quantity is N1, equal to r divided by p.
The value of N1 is -0.2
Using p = 8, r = -1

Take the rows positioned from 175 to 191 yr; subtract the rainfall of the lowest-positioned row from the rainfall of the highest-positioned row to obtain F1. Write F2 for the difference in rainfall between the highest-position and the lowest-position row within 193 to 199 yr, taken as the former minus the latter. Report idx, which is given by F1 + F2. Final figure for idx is 1.4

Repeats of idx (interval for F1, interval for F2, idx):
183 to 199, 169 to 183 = -1.0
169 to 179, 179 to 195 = 1.5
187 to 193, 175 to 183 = 2.8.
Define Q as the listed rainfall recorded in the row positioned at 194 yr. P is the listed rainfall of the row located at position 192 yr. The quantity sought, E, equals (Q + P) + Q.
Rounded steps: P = 25.29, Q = 25.41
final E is 76.1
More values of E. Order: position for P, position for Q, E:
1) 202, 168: 67.1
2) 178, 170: 67.9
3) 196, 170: 70.0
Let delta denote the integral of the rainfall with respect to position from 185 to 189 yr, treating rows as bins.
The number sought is 102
